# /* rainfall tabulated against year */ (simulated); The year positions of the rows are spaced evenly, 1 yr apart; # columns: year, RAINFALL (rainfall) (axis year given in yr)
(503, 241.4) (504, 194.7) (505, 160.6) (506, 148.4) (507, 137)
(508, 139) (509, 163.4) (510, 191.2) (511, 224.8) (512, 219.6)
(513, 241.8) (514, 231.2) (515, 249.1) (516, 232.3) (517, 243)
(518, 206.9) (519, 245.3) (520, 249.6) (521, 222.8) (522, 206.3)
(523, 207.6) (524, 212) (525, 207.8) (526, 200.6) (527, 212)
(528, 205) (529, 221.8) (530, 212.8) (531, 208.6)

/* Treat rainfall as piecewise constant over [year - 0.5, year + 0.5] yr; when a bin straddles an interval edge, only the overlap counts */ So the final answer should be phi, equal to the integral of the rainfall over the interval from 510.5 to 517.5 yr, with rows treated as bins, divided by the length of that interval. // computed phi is 235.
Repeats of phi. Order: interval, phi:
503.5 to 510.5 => 162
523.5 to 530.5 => 210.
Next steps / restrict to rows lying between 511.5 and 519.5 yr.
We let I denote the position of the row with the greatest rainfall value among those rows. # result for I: 515 yr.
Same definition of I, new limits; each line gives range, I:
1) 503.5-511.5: 511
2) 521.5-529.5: 529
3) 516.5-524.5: 520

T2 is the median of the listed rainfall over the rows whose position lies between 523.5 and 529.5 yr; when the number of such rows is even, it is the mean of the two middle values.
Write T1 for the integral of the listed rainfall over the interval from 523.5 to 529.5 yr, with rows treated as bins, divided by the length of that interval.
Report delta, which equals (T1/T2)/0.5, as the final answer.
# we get 2.00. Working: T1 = 210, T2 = 210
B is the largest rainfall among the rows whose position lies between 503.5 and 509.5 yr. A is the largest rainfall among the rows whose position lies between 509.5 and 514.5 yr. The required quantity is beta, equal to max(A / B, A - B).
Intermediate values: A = 241.8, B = 194.7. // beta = 47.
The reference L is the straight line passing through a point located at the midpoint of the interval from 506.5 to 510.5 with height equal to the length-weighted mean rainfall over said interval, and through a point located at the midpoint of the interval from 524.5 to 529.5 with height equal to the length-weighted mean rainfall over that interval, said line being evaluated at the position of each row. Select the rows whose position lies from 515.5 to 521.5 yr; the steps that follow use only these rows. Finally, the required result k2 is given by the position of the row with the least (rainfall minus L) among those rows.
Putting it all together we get 518 yr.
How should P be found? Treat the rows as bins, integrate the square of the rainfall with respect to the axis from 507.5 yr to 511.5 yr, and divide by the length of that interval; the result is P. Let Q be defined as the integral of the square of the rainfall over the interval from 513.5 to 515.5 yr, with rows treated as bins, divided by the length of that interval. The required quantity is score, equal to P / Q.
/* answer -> 0.58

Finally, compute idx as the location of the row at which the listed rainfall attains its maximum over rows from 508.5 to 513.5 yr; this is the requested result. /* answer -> 513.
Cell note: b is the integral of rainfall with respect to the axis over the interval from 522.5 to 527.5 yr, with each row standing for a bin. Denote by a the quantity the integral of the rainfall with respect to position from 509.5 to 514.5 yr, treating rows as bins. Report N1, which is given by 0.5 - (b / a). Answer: -0.44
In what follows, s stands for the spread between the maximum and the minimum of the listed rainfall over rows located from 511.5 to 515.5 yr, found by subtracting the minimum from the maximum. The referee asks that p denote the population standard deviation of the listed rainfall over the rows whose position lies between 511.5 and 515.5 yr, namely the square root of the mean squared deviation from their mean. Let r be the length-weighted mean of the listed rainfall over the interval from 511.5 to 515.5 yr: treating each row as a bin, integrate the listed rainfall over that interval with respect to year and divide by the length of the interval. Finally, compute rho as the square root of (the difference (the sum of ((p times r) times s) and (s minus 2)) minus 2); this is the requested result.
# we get 278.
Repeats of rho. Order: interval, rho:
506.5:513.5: 881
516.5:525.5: 409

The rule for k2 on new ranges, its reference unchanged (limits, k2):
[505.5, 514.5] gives 508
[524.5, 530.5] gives 528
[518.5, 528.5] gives 528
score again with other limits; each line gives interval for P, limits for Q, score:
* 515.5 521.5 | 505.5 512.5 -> 1.72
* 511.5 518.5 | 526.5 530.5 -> 1.19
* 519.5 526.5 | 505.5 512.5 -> 1.47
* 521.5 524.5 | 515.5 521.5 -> 0.80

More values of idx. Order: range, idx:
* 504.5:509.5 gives 509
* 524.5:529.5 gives 529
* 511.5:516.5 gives 515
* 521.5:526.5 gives 524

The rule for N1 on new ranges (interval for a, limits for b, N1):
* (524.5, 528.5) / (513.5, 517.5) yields -0.66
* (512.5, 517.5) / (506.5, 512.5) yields -0.40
